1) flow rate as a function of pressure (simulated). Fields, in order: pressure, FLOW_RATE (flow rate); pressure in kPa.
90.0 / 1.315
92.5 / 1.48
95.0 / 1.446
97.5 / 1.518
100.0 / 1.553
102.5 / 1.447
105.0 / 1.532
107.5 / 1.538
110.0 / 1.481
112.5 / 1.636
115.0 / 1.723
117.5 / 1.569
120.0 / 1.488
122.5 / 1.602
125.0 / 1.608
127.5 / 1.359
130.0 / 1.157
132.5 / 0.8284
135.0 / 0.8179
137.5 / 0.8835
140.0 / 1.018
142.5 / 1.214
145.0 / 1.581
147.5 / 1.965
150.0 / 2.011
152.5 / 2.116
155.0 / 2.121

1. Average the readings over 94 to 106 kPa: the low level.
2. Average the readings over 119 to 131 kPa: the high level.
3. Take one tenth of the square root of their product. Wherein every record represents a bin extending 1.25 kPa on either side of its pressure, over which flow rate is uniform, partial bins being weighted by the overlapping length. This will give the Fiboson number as 0.147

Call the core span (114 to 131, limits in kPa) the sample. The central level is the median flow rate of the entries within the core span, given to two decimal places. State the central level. 1.57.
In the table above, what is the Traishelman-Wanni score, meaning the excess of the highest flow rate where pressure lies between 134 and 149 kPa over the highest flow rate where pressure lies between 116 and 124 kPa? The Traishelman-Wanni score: 0.4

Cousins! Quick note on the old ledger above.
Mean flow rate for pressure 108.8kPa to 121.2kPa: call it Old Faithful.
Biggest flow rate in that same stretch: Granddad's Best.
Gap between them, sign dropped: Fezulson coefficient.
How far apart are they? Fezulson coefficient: 0.14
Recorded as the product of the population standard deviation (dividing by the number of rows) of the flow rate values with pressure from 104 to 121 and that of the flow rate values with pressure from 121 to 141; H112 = 0.025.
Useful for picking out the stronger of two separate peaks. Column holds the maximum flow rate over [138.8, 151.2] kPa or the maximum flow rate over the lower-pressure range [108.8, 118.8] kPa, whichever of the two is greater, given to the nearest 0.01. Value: 2.01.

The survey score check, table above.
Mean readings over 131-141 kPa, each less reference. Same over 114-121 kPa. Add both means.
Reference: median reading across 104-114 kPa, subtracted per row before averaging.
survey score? -0.59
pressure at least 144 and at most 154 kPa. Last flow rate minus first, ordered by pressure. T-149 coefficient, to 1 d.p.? 0.5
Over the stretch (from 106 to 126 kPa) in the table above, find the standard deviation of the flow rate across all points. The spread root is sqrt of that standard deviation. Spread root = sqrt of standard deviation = 0.3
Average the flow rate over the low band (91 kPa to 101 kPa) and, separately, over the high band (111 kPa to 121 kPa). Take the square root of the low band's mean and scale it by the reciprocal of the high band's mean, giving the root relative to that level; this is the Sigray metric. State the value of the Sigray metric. 0.76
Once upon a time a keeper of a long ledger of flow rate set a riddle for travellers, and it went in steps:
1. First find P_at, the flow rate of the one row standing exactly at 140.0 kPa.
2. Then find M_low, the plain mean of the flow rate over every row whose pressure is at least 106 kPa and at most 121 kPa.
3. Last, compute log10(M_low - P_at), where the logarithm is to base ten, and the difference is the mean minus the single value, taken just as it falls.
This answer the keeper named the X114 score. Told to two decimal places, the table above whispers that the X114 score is -0.26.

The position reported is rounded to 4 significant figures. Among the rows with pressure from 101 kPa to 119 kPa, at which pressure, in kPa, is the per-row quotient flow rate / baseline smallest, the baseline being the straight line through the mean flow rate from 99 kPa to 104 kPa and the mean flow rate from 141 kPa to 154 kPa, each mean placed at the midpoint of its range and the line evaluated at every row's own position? 110.0 kPa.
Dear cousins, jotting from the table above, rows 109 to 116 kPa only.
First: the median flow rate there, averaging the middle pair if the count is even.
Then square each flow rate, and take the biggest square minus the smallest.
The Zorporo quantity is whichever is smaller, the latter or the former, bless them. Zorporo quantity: 0.8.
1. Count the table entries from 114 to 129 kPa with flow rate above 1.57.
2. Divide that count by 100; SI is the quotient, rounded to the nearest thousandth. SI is 0.030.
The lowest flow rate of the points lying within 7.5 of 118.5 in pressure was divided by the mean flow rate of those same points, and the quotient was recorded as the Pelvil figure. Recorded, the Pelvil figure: 0.93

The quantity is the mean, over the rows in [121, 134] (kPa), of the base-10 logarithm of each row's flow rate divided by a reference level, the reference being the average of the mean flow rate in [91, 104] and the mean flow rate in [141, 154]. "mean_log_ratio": -0.11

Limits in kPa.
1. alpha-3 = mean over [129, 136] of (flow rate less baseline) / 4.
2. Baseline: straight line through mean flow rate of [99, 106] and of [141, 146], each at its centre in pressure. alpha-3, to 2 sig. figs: -0.12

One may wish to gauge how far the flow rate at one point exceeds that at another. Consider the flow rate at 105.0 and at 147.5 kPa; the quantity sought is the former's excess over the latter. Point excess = -0.4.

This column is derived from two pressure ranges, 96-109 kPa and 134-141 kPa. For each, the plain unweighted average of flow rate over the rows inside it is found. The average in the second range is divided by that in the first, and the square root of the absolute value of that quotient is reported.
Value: 0.77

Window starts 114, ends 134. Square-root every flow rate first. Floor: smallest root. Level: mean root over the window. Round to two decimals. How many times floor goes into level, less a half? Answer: 0.80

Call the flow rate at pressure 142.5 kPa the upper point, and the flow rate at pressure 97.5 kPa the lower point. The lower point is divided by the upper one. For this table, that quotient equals 1.3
